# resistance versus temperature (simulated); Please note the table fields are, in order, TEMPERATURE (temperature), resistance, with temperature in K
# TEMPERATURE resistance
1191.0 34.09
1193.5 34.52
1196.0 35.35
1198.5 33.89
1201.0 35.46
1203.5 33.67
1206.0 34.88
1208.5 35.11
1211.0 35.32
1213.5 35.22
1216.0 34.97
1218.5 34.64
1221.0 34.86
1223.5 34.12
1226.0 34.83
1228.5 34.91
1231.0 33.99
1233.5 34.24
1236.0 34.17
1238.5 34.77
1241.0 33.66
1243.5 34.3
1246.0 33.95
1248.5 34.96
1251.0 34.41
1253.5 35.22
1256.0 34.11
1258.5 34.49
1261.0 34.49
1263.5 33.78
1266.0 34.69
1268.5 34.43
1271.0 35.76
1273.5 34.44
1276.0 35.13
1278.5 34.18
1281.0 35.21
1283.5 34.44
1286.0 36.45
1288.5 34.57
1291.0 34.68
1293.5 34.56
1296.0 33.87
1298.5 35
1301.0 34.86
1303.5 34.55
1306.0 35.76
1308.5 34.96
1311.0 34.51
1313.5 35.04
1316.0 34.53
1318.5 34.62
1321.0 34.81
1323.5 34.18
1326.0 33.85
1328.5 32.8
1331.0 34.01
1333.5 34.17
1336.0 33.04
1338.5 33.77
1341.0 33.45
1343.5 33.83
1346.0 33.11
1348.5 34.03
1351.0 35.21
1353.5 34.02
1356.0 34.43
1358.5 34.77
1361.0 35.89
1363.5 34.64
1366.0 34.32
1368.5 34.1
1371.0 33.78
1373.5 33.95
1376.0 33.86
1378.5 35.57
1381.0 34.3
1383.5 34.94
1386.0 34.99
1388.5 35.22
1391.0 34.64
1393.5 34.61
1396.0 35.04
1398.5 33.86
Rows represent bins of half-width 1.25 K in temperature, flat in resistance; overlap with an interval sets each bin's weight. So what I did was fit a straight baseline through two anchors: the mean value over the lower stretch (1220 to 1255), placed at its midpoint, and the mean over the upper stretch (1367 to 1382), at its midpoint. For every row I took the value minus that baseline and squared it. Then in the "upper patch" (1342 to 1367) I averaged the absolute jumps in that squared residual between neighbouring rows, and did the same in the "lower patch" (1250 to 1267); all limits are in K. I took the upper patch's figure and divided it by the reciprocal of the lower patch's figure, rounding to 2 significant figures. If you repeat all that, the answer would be 0.34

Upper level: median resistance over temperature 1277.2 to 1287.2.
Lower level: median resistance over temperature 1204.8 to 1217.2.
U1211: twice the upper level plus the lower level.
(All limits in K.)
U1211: 105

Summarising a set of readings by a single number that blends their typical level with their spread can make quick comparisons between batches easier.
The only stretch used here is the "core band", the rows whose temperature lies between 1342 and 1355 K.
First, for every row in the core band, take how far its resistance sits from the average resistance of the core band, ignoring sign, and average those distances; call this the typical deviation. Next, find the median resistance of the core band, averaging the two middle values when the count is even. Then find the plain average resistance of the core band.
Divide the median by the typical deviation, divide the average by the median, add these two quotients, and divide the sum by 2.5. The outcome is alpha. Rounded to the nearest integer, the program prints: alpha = 29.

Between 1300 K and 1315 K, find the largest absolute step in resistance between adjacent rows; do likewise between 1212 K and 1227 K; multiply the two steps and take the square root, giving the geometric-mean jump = 0.95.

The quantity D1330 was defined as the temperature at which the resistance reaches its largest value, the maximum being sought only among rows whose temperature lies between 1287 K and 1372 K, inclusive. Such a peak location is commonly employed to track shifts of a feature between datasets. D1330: 1361.0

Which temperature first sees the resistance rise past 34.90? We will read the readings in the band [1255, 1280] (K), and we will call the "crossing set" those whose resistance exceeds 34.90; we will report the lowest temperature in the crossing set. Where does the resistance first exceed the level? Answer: 1271.0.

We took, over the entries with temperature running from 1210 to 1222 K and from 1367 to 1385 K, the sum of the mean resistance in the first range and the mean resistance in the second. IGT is 69.4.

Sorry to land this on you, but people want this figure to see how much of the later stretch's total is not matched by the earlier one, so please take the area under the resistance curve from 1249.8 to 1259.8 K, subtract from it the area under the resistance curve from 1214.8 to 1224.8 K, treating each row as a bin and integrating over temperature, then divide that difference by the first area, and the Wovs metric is -0.003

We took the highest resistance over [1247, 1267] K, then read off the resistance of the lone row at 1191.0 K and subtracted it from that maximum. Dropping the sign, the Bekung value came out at 1.1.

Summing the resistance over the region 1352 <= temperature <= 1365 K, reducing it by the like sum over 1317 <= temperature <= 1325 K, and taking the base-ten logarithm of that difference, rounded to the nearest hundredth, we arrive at 1.85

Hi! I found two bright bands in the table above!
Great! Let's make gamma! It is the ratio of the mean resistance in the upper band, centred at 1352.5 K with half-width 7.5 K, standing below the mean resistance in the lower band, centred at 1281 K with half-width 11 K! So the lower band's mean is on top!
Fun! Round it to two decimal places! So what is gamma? 1.02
